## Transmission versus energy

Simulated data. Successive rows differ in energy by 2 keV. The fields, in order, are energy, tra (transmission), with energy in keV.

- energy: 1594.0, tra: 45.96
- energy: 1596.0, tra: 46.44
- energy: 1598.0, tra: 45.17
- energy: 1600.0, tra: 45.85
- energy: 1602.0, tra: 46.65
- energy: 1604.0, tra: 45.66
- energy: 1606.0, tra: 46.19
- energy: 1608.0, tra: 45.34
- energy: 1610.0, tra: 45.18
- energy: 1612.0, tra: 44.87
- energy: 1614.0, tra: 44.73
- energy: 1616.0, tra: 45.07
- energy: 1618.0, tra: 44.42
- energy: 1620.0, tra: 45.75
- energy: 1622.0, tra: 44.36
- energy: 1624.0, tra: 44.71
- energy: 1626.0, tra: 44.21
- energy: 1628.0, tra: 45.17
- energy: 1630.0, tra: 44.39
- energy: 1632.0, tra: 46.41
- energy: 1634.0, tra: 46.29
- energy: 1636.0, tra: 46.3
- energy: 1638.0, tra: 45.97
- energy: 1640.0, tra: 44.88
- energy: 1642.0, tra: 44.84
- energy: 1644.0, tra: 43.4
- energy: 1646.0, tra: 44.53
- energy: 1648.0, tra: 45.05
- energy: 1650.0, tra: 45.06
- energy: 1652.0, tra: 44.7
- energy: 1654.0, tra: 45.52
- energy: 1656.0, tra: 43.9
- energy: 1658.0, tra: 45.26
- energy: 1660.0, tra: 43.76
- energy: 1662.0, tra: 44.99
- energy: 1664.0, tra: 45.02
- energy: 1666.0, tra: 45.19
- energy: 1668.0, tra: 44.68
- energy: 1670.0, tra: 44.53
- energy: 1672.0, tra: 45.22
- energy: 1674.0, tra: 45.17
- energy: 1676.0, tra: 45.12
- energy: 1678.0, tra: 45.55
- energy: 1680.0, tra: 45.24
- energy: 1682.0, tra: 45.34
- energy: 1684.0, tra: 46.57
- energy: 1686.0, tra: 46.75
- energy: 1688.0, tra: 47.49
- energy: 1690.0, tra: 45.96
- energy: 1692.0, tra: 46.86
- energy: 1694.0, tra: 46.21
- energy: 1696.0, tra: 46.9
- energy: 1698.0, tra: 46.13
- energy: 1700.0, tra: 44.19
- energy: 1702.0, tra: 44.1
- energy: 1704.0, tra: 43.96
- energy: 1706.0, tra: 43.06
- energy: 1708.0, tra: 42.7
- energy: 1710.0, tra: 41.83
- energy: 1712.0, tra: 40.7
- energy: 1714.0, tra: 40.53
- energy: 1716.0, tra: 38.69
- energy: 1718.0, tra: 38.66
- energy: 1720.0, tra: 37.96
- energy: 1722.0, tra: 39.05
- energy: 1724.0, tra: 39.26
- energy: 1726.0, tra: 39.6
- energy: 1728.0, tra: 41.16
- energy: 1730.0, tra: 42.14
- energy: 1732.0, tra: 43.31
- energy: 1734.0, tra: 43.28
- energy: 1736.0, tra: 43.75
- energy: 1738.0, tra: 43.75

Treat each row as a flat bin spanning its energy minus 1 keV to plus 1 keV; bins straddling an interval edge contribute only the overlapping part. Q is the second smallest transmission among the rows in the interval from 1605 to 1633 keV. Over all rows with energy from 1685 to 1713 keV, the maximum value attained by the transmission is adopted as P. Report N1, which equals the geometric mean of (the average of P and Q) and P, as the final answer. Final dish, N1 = 46.7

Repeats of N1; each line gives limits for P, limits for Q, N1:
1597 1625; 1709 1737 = 44.6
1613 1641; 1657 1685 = 45.9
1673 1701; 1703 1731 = 45.2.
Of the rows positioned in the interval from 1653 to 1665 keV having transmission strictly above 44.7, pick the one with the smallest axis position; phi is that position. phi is 1654.0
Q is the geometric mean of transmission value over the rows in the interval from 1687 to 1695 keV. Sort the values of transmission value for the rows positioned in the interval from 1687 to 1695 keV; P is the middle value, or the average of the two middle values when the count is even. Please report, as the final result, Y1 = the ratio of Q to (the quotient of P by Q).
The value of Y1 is 46.7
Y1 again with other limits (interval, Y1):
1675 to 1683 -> 45.3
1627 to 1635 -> 45.4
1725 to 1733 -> 41.4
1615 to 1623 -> 45.0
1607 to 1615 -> 45.0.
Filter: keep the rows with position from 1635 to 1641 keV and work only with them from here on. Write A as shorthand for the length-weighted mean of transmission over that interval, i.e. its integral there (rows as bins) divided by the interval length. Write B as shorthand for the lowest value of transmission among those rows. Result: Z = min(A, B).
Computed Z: 44.9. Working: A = 45.7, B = 44.88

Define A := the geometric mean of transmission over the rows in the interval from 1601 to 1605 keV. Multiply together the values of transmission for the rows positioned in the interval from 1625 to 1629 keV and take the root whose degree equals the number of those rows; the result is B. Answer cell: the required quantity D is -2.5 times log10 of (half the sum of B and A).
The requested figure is -4.14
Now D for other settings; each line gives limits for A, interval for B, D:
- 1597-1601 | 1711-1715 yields -4.09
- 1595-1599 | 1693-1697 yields -4.16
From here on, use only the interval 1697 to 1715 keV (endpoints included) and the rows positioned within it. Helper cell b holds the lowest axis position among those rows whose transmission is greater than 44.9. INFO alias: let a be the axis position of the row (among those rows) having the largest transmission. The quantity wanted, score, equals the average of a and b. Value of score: 1698 keV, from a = 1698.0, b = 1698.0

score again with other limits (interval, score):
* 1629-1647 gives 1632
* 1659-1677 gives 1667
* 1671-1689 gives 1680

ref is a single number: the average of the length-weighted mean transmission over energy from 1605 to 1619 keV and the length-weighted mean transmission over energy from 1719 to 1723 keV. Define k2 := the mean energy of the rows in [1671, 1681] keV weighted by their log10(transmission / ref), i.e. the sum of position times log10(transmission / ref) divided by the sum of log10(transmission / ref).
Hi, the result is 1676.0 keV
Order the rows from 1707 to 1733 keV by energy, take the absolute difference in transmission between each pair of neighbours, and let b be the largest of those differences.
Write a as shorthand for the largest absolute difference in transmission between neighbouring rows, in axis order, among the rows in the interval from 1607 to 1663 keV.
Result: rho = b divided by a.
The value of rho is 0.91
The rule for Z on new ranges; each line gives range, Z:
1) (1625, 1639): 44.2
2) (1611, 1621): 44.4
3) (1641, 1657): 43.4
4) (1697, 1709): 42.7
